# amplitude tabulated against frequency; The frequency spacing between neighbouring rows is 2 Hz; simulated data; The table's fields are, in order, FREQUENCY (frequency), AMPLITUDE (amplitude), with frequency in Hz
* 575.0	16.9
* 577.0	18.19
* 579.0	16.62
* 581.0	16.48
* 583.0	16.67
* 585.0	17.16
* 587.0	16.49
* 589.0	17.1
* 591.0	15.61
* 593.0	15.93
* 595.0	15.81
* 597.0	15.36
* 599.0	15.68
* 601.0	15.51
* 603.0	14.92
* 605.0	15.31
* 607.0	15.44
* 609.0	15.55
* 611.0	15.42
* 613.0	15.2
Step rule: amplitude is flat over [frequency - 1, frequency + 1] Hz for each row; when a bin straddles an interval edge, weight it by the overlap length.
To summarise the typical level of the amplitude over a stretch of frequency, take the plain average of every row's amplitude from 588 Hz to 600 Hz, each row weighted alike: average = 15.9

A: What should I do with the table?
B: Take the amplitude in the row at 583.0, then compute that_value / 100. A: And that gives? 0.167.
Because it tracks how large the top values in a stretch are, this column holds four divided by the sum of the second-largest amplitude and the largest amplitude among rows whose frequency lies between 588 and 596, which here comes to 0.121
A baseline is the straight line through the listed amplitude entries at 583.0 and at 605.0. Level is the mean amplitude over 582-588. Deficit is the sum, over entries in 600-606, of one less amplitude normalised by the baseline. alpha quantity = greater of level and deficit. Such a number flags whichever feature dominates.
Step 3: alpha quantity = 16.8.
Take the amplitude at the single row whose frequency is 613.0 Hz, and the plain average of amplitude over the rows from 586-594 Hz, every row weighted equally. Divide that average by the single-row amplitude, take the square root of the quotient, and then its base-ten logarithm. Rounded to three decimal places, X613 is 0.015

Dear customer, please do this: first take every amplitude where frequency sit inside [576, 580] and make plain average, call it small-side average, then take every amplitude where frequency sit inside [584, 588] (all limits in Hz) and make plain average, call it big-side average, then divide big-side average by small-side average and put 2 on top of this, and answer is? 2.97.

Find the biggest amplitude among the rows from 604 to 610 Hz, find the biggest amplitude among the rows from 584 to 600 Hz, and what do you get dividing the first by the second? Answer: 0.906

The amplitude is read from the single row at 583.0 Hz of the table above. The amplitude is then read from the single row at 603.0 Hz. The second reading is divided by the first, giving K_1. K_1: 0.90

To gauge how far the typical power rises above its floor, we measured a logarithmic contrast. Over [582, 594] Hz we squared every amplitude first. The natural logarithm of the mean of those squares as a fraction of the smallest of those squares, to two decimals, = 0.11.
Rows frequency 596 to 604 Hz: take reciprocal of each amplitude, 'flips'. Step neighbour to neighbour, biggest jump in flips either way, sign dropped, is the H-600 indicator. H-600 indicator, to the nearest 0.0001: 0.0025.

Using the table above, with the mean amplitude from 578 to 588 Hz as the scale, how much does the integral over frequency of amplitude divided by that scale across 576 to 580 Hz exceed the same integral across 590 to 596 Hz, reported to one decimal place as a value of -1.5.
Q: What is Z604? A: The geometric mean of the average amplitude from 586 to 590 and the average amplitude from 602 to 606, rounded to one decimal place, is 15.9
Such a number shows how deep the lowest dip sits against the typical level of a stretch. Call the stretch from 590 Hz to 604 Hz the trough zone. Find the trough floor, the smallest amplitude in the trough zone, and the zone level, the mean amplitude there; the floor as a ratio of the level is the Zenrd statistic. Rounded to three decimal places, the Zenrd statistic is 0.960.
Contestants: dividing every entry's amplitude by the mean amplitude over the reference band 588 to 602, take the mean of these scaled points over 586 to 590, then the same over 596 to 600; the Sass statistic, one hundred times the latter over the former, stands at 92.4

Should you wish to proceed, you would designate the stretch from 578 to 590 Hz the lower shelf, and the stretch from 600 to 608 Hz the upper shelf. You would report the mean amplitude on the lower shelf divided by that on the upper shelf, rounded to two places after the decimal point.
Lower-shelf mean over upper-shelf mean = 1.10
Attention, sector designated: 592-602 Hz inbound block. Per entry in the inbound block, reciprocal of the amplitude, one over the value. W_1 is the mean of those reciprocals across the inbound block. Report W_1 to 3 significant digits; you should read 0.0639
